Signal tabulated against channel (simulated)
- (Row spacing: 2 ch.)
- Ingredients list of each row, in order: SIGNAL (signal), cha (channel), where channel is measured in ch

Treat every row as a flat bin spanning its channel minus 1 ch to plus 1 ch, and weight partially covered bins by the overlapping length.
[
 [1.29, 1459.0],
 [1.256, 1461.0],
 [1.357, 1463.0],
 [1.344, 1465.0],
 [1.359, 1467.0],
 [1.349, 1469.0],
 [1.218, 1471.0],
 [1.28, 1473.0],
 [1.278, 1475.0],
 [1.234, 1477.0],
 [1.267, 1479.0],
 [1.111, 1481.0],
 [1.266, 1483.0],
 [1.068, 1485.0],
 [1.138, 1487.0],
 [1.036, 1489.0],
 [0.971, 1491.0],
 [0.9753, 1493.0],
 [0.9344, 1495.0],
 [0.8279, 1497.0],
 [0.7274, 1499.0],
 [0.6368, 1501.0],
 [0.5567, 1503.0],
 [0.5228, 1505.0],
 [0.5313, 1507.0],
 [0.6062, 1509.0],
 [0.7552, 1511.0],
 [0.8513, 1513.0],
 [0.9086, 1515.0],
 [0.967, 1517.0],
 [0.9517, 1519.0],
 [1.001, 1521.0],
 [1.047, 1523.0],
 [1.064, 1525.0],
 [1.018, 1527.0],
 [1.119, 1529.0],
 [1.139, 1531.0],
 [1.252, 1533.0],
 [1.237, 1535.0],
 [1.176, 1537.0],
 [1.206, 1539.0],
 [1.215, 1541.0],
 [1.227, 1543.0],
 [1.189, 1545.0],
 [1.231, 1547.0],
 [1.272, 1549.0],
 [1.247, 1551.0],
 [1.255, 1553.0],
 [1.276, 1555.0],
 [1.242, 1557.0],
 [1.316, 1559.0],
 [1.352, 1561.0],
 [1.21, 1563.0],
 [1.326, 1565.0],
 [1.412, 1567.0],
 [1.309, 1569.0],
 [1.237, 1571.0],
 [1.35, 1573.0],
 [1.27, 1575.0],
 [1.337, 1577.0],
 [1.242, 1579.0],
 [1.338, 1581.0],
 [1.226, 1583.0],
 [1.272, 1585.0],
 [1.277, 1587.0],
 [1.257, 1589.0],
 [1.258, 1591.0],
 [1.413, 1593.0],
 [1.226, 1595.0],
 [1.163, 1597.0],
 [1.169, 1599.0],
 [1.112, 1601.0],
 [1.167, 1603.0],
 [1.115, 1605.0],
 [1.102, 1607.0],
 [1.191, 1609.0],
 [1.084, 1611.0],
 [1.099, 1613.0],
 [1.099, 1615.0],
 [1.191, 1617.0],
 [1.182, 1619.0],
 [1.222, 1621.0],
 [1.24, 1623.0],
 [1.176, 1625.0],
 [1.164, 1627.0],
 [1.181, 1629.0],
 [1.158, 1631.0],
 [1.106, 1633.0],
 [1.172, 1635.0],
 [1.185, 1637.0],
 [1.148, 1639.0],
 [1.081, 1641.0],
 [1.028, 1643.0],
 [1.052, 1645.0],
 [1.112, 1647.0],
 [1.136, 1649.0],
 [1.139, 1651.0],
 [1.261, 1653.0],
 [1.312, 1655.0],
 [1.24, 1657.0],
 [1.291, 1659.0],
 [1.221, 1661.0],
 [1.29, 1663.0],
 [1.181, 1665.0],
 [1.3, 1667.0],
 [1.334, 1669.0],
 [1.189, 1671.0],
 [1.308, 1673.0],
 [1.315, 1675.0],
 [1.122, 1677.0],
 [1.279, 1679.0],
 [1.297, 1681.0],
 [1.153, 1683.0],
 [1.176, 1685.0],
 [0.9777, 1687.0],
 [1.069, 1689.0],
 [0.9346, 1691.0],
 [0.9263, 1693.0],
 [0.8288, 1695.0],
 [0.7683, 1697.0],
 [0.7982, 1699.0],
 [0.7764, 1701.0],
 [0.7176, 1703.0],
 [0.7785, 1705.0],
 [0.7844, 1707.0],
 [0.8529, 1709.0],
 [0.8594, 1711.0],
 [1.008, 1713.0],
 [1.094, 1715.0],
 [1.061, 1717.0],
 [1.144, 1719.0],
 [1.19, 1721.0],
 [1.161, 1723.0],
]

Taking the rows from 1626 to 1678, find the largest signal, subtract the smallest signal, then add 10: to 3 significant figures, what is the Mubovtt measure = 10.3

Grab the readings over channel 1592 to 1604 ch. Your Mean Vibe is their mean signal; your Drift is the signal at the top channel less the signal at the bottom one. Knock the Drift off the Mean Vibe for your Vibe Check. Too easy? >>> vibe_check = 1.5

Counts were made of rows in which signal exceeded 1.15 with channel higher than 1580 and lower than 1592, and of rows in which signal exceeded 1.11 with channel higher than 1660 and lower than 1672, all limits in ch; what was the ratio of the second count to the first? 1.0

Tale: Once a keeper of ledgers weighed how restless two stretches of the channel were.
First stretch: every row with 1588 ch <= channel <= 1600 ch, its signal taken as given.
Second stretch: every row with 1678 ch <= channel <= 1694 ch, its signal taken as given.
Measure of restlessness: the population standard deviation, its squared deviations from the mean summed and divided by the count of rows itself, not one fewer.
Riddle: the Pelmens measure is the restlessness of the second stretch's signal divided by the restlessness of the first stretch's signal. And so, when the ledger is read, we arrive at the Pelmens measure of 1.7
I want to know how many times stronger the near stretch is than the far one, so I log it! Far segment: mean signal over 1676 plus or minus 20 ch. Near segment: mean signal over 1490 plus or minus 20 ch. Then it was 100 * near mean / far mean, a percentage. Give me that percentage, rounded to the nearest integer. 82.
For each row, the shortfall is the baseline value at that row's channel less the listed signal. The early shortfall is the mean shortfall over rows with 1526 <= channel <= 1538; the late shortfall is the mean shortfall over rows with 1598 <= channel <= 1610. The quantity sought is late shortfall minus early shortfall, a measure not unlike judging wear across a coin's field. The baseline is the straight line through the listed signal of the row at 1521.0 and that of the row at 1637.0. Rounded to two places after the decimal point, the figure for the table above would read 0.13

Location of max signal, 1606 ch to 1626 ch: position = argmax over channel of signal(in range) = 1623.0 ch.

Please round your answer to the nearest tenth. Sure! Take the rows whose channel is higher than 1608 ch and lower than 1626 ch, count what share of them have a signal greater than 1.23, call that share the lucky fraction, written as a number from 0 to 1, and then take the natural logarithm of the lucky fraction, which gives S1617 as -2.2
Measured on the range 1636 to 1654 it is -2.2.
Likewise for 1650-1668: -0.4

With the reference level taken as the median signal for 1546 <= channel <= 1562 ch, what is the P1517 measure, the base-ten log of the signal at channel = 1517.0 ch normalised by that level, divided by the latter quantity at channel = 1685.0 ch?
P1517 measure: 3.7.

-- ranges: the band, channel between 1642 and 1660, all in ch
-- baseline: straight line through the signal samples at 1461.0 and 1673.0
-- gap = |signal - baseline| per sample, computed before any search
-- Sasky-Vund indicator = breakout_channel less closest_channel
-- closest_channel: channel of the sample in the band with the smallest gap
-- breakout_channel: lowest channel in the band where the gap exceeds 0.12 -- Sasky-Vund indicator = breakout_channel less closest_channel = -12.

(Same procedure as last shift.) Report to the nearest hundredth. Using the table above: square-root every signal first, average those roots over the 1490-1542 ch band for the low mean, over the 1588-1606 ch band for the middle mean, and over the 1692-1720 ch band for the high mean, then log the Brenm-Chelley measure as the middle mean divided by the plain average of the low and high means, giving 1.16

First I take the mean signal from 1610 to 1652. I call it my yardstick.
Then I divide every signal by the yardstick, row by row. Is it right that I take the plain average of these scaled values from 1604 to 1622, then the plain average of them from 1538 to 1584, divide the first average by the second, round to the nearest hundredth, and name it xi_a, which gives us 0.90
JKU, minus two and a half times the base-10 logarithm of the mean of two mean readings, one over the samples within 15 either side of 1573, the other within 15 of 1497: -0.07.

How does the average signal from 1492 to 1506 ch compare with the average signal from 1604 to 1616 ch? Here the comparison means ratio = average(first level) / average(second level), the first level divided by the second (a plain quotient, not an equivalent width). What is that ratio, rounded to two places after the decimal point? 0.66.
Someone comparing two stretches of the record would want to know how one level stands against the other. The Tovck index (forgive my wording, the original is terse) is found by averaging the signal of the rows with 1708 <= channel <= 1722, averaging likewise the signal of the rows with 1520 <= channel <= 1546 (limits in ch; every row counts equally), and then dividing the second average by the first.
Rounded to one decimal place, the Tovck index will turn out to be 1.1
